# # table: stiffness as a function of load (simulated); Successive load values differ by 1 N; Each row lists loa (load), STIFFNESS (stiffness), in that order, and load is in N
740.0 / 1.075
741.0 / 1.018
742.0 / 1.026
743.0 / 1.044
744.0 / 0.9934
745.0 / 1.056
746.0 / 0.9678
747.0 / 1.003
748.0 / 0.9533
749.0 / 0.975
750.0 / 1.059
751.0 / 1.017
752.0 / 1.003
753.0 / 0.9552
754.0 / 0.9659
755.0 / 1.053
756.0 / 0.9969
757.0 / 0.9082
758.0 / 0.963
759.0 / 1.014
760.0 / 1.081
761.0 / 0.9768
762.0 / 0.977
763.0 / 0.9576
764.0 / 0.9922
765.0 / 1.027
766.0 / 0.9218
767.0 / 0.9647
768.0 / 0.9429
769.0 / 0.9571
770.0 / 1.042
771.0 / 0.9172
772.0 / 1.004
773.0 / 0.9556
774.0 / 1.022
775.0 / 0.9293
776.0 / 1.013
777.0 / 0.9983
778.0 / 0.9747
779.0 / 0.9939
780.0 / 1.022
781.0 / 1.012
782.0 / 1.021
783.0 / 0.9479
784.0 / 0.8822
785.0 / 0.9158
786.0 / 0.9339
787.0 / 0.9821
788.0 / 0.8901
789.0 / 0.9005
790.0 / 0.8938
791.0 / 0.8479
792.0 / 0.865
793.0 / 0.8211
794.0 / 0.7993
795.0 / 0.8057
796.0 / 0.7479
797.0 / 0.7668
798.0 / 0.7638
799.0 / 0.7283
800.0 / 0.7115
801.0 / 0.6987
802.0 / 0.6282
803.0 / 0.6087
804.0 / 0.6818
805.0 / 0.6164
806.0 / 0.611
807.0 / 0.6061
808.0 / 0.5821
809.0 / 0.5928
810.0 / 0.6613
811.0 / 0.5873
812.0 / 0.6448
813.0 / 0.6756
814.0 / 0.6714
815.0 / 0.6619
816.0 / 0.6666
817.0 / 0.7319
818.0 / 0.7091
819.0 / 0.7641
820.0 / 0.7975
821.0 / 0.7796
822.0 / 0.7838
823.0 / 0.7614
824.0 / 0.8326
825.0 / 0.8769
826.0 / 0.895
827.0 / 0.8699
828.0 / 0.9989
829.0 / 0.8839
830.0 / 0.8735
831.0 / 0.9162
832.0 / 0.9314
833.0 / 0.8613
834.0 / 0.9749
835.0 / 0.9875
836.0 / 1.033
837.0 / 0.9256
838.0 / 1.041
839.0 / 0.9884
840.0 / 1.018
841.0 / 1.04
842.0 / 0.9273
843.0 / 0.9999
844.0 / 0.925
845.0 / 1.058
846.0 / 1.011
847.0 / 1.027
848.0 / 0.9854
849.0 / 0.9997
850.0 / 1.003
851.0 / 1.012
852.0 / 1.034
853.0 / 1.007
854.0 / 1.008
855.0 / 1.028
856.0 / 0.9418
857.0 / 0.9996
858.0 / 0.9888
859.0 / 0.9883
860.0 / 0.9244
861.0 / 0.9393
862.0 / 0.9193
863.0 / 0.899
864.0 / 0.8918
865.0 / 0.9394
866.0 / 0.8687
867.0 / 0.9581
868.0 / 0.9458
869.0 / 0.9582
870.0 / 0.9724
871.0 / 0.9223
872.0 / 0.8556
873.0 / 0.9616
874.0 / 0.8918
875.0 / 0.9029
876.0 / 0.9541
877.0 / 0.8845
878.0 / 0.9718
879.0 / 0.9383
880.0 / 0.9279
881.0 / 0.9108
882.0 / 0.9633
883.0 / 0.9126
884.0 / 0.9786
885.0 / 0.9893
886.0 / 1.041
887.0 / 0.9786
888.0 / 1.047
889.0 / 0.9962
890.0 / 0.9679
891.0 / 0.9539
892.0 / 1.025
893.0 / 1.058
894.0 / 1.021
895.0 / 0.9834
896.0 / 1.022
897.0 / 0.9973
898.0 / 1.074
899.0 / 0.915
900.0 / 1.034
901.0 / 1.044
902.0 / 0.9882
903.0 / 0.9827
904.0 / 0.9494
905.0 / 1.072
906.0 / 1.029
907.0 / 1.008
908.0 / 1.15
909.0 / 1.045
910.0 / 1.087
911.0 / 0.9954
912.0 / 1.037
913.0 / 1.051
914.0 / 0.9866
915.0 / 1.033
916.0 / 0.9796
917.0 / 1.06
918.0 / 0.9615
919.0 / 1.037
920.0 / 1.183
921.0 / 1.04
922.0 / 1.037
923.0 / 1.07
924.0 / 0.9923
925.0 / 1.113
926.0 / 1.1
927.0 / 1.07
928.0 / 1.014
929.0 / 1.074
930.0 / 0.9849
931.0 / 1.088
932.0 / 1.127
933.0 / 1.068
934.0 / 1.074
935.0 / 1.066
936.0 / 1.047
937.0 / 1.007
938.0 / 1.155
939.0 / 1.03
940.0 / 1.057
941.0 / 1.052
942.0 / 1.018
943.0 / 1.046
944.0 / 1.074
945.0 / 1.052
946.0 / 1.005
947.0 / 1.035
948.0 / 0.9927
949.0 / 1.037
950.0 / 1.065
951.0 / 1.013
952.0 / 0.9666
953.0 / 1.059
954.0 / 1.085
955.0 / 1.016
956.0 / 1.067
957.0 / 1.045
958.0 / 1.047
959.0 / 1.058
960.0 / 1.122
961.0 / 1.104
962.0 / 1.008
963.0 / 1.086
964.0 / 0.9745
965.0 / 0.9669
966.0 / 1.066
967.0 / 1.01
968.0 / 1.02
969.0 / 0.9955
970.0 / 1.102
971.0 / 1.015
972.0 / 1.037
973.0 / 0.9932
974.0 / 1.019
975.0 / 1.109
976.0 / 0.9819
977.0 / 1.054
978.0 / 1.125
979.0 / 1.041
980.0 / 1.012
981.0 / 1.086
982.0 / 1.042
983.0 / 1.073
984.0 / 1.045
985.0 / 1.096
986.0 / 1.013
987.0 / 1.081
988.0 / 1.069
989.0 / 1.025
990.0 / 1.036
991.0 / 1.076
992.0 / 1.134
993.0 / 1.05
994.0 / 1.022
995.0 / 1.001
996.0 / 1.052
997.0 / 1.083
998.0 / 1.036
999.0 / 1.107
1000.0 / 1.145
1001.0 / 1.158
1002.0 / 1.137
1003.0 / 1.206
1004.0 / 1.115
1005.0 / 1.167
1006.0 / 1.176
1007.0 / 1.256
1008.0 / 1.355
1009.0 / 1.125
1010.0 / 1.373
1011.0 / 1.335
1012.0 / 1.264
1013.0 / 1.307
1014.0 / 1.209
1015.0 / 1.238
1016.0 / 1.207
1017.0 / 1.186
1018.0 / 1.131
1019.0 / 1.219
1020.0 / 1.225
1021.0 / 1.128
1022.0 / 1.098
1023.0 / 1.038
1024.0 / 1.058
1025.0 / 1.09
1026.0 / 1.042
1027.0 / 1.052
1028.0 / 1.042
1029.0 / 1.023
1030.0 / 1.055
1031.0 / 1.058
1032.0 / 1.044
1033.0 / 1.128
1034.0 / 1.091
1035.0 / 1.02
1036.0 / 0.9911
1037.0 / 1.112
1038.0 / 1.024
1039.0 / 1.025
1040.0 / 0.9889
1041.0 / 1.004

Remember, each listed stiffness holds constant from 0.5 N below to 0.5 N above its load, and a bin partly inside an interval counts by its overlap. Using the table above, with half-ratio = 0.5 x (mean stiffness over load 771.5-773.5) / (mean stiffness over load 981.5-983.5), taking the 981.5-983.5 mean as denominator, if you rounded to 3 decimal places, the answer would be 0.463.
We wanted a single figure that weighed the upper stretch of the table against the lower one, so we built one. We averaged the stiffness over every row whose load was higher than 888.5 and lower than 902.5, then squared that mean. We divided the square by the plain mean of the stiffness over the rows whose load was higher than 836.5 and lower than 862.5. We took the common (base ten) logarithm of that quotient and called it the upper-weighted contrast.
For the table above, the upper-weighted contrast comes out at 0.01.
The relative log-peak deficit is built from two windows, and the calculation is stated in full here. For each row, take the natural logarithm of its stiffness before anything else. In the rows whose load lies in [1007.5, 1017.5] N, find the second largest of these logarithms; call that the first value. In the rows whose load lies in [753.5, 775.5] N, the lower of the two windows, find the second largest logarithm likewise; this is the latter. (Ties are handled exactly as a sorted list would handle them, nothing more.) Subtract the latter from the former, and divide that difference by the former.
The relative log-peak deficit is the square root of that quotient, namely 0.91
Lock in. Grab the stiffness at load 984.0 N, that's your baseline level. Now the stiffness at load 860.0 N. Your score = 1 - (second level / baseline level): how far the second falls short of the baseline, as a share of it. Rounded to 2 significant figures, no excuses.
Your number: 0.12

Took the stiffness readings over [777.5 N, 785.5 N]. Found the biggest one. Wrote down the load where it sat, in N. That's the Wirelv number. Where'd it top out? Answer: 780.0 N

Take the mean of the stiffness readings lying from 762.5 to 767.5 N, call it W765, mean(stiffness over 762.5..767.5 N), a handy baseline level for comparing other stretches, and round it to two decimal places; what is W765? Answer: 0.97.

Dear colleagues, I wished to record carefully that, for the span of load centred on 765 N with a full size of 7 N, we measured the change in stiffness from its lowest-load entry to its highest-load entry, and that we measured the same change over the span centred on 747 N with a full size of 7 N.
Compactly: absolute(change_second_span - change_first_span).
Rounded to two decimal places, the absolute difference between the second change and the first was 0.10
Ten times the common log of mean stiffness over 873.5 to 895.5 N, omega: -0.14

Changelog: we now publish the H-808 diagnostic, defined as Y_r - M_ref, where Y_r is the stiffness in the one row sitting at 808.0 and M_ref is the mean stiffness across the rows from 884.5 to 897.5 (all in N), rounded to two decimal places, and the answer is -0.42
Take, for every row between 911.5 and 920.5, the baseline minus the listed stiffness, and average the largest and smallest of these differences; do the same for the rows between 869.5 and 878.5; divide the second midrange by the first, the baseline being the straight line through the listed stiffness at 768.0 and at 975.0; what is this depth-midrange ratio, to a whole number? -14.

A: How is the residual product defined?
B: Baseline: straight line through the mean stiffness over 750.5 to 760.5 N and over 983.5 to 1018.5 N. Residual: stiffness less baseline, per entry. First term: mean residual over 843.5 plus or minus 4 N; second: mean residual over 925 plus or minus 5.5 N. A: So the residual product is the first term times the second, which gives 0.0017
